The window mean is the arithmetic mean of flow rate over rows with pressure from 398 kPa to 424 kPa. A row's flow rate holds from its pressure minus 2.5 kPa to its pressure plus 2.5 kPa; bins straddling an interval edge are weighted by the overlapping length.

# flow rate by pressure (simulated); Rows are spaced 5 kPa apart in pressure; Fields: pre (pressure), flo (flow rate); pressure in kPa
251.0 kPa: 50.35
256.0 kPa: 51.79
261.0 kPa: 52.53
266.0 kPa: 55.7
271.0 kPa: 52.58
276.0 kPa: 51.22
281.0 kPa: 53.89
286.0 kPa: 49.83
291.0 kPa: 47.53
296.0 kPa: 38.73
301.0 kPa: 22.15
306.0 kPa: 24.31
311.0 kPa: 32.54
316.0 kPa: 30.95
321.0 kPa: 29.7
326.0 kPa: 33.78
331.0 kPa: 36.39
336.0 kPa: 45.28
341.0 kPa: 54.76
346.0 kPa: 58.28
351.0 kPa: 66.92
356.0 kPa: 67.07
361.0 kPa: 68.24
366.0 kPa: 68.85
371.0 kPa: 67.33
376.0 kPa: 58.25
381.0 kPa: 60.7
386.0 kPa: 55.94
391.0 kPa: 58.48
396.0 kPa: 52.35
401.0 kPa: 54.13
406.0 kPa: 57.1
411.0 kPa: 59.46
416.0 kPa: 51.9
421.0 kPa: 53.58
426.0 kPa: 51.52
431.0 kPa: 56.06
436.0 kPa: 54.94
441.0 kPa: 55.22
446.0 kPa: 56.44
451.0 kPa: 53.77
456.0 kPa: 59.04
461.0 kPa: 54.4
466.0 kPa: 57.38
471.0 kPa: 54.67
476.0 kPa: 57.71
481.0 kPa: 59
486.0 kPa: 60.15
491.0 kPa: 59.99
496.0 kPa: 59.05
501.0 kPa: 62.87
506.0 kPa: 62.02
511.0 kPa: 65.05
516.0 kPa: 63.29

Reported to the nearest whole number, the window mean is 55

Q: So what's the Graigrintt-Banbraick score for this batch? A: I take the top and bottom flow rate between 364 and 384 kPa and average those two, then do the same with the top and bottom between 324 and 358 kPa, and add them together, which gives 114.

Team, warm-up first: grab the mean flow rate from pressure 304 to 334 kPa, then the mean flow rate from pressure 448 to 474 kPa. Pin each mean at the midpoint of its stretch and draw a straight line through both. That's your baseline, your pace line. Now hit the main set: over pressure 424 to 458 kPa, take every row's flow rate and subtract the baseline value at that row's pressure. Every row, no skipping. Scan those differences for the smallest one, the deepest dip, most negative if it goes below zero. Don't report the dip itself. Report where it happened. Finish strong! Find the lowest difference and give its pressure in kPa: 451.0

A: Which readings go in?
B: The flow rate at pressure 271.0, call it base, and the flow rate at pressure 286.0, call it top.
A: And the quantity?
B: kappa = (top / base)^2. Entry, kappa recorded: 0.90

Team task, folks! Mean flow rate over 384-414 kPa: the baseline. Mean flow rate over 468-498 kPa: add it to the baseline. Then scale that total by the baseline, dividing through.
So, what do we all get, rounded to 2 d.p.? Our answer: 2.04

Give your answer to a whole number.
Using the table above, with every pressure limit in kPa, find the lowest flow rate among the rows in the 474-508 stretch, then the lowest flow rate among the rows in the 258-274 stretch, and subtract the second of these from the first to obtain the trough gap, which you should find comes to 5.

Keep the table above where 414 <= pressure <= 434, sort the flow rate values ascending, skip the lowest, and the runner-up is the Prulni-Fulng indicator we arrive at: 51.9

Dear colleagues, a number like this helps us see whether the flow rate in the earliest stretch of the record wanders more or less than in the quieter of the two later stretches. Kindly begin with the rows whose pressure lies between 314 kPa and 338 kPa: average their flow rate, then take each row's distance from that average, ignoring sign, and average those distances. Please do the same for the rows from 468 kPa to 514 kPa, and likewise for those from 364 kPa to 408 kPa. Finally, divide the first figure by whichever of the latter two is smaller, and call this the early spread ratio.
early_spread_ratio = 2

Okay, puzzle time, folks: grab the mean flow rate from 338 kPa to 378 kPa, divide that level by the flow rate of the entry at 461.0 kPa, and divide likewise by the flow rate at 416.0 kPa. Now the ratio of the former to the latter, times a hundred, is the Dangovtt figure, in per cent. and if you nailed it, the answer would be 95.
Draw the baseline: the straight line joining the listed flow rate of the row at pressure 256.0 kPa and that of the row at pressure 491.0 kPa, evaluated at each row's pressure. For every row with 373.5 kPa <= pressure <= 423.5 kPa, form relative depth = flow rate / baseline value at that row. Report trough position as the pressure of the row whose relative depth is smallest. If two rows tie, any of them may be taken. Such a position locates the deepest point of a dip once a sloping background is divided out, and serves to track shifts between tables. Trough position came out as 416.0 kPa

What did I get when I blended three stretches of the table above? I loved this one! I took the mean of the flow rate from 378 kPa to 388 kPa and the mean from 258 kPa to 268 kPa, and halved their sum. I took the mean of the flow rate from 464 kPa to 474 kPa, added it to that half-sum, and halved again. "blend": 56.1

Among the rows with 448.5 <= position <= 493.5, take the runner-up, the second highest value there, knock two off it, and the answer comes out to 58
